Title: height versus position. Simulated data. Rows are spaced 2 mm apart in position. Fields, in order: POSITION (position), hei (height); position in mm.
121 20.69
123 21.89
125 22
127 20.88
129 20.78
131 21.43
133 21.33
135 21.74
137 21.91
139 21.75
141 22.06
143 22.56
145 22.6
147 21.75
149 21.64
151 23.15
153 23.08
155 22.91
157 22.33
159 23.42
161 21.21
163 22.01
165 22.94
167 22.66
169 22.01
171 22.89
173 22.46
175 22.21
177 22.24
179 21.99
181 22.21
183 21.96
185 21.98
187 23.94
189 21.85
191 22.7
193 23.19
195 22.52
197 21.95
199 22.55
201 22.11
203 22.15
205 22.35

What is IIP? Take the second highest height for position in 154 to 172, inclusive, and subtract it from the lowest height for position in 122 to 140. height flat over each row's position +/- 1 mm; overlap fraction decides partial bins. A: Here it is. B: -2.2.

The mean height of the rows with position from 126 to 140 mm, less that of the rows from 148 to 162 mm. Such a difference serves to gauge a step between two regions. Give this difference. -1.1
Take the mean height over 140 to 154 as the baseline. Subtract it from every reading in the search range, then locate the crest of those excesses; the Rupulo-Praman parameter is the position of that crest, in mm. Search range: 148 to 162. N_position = 159 mm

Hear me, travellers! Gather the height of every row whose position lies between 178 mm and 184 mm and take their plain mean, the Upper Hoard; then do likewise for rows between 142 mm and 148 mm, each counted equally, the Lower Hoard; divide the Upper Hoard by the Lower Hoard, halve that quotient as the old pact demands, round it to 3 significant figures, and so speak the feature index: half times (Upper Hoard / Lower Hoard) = 0.494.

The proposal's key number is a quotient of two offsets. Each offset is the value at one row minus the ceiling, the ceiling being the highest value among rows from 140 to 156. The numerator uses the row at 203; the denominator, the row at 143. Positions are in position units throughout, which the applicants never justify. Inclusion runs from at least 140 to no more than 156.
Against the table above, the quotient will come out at 1.7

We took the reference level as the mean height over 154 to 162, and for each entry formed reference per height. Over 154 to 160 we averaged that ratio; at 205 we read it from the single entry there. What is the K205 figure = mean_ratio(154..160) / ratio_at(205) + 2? 2.98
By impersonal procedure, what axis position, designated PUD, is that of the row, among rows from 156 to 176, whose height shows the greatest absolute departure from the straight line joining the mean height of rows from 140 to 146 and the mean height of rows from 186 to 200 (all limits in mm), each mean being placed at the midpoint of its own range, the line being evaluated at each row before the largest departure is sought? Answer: 161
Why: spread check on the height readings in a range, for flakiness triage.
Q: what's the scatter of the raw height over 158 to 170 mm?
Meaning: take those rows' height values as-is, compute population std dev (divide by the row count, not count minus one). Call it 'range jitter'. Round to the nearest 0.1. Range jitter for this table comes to 0.7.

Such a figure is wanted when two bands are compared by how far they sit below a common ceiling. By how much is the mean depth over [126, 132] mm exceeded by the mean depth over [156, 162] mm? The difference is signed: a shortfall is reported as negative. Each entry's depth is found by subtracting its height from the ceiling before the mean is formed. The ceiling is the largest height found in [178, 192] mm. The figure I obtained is -1.3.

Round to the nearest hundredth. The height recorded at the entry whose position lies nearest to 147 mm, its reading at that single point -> 21.75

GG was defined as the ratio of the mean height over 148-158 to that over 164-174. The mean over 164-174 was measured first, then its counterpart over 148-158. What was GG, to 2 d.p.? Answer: 1.00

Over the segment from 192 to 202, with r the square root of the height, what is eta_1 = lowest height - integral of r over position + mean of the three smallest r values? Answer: -20.7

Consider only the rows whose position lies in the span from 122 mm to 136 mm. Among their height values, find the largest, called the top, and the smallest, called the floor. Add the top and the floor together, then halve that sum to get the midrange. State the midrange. 21.39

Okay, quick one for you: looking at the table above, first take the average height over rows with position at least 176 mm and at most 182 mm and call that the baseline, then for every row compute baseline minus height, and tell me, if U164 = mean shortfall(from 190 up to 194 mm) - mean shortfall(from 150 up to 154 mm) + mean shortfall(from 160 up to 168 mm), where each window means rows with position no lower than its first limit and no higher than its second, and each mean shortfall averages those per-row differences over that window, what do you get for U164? 0.1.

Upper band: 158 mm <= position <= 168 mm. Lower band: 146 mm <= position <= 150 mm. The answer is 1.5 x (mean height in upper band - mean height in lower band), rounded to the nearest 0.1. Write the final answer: 1.1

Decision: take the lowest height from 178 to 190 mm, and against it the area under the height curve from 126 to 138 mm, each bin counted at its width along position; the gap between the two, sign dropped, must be 234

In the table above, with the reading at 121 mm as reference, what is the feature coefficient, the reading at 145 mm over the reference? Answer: 1.09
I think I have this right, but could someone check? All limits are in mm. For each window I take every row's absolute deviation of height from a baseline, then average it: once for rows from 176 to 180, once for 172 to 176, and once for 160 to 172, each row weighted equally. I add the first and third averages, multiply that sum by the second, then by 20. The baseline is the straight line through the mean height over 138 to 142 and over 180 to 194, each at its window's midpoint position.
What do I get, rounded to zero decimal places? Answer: 2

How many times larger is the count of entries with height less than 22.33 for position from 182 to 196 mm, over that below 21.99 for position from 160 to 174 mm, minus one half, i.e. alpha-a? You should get 2.5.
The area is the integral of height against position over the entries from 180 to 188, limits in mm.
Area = 180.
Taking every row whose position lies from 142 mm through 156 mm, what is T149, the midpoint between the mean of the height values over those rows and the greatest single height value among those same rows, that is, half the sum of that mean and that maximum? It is 22.8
